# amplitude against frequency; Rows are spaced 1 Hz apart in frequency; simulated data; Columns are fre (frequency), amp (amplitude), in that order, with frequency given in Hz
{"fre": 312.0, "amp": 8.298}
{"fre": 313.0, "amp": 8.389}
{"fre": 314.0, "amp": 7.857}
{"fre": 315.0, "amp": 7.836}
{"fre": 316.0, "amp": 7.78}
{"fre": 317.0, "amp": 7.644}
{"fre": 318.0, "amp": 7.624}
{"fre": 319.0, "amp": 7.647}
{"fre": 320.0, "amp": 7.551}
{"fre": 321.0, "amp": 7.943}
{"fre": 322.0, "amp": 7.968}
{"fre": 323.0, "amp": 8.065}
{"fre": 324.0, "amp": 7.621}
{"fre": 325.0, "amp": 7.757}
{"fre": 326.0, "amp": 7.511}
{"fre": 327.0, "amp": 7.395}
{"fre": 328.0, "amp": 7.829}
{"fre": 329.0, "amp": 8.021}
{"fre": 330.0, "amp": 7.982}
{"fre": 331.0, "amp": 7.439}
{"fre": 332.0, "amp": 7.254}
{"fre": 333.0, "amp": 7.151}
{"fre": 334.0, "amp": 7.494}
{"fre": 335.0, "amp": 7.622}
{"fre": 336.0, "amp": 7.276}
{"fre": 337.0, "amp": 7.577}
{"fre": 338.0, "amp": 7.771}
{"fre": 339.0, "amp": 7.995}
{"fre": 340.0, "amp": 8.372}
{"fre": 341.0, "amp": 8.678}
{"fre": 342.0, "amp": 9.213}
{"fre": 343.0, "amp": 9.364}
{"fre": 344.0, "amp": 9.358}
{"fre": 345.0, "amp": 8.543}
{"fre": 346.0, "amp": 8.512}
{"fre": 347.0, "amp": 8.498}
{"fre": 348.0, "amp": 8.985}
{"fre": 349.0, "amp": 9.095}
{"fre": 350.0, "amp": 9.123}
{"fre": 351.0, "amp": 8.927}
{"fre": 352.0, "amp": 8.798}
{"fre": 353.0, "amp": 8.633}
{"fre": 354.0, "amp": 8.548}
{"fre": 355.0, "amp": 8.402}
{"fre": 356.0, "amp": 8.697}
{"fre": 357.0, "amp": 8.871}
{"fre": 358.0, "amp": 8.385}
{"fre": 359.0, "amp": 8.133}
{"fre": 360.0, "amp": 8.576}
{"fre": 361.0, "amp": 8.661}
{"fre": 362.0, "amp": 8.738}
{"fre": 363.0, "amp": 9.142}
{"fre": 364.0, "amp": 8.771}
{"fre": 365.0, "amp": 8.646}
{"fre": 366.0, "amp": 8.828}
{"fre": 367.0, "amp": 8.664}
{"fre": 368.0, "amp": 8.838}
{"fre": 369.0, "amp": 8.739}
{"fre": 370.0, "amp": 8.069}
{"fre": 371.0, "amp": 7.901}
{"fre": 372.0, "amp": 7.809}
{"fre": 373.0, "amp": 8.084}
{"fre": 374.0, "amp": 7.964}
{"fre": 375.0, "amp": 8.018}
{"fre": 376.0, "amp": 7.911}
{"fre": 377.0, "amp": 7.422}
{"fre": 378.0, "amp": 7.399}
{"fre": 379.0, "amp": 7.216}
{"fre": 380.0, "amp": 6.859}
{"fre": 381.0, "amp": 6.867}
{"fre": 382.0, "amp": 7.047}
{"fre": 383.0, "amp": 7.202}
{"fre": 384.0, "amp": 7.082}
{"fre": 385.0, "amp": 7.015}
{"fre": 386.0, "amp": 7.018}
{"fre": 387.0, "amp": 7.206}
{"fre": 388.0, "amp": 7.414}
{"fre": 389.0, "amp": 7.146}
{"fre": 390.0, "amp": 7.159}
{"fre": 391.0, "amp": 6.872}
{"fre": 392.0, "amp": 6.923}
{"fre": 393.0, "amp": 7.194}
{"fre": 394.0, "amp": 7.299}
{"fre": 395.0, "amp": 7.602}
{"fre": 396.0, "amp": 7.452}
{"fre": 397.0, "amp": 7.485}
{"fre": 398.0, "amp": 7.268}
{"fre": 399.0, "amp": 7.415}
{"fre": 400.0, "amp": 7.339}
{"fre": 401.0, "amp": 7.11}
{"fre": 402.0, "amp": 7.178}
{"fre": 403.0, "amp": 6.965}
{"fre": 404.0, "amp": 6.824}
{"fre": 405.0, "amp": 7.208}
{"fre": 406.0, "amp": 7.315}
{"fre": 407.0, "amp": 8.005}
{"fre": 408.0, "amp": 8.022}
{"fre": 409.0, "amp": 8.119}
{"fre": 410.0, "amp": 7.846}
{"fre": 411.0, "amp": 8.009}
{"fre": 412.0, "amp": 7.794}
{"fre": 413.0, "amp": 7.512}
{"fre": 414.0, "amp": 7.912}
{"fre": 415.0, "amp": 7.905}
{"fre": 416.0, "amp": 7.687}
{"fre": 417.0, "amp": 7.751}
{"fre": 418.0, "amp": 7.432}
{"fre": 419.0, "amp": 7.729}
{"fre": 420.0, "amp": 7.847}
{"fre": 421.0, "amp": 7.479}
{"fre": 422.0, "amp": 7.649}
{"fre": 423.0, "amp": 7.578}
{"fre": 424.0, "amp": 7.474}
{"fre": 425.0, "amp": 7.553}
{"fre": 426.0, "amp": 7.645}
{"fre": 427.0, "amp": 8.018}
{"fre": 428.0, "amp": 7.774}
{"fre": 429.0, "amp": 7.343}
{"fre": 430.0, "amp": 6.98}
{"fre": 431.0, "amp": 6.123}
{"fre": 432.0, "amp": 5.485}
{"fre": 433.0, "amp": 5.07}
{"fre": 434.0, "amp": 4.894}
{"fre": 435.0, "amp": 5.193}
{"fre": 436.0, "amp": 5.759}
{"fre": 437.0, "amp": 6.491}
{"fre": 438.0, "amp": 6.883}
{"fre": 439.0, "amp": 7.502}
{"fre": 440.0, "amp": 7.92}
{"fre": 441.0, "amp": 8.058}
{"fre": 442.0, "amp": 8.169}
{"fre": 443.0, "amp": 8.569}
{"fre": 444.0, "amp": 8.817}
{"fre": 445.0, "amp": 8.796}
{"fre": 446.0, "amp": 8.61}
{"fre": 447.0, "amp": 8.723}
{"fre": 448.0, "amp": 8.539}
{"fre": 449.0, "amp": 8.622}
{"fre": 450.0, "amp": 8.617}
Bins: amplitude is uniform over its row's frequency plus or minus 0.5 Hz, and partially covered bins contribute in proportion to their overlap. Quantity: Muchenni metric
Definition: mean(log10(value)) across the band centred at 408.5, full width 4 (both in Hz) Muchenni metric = 0.90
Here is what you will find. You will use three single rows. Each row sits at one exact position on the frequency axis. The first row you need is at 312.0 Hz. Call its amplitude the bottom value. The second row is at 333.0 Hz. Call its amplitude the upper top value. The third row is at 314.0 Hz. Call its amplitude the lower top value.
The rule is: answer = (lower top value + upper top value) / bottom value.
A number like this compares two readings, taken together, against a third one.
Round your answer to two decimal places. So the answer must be 1.81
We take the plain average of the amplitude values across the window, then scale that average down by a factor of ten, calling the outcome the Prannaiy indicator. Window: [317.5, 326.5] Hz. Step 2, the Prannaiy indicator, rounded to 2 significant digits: 0.77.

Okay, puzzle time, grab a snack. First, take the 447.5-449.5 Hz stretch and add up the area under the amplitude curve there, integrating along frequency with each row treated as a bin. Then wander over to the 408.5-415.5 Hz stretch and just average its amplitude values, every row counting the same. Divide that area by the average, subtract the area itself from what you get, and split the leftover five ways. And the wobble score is -3.0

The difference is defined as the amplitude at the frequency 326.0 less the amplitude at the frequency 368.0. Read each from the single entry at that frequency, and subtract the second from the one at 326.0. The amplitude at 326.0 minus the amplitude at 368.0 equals -1.3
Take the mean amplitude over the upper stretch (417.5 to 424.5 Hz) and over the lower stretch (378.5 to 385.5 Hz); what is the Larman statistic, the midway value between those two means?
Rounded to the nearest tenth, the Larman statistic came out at 7.3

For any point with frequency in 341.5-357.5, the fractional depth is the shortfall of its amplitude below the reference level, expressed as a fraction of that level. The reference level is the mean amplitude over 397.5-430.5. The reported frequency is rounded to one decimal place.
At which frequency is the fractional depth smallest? 343.0 Hz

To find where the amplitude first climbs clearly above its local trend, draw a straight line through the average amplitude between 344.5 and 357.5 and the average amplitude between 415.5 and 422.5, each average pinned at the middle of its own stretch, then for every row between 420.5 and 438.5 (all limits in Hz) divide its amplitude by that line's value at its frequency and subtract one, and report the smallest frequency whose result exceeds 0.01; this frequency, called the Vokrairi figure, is 426.0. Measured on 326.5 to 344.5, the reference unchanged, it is 342.0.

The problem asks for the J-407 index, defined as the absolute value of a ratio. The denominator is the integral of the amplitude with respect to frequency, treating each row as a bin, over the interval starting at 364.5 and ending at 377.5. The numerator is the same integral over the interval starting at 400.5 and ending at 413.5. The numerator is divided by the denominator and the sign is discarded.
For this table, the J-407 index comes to 0.92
